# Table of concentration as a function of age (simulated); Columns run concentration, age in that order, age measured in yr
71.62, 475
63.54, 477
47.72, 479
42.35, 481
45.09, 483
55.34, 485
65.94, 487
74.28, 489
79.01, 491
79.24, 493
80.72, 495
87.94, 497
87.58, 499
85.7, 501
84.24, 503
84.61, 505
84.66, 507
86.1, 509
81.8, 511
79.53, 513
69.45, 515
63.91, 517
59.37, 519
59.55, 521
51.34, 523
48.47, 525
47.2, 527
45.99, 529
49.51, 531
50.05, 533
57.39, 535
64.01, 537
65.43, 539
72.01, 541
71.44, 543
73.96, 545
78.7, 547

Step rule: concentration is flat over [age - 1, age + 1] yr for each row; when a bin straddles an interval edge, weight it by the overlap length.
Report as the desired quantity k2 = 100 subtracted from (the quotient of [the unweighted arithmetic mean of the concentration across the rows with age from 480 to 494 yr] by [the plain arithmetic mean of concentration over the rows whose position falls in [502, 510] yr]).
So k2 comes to -99.3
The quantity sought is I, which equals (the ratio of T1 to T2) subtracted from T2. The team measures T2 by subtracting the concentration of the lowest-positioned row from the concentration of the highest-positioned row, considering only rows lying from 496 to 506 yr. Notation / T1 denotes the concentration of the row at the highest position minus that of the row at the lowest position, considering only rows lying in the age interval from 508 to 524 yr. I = -14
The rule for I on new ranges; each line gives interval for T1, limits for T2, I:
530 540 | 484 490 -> 18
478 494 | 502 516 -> -13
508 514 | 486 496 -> 15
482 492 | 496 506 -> 7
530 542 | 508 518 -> -21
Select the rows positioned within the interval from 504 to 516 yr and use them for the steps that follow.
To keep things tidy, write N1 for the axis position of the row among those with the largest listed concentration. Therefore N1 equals 509 yr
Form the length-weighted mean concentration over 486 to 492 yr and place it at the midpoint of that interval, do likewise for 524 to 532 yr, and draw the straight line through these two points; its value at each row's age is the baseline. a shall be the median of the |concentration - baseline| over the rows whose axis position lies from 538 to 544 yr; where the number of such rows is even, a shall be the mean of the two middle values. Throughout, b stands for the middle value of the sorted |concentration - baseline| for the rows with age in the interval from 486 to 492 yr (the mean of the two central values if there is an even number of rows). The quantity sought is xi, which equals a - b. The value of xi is 25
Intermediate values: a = 33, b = 7.2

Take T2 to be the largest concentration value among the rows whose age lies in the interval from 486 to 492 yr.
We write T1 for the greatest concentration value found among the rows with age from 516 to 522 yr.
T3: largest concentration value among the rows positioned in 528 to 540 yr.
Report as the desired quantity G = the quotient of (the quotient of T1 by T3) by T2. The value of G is 0.0124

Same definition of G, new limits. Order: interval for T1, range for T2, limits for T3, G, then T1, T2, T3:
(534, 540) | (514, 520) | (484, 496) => 0.0117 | 65.43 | 69.45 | 80.72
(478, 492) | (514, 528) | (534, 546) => 0.0154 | 79.01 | 69.45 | 73.96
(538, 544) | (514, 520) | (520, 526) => 0.0174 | 72.01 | 69.45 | 59.55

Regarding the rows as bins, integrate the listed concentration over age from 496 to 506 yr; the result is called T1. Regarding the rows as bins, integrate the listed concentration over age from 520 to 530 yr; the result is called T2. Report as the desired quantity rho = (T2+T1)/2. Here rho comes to 683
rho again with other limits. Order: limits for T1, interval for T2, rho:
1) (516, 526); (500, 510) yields 708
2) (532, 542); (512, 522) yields 641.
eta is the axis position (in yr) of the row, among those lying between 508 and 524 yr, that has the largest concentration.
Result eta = 509 yr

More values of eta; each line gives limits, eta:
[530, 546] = 545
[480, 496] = 495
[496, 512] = 497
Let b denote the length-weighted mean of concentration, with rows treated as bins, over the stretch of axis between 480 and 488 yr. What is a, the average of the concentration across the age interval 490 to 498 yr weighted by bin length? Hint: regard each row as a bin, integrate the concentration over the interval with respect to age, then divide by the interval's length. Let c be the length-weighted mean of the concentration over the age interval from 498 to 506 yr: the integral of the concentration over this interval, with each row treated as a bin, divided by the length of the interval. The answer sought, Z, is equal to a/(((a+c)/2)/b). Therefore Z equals 51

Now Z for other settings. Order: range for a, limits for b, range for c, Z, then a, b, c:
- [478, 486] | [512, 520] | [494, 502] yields 49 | 48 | 68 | 85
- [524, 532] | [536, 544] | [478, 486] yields 68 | 48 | 68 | 48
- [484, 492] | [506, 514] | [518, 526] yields 92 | 69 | 83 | 55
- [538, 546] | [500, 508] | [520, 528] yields 98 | 71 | 85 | 52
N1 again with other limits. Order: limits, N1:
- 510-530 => 511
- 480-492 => 491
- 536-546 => 545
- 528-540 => 539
